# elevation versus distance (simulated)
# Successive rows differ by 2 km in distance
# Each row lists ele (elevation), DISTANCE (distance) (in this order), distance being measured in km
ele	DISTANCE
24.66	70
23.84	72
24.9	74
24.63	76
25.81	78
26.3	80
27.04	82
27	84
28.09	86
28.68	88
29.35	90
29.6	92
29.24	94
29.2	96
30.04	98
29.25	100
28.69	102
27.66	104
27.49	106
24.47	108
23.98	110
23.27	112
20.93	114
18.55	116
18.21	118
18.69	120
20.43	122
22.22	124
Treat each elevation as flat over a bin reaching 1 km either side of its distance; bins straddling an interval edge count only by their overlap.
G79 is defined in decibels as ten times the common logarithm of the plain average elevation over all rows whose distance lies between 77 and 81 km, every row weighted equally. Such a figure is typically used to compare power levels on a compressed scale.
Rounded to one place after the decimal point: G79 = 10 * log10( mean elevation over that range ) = 14.2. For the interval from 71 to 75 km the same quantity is 13.9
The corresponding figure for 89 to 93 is 14.7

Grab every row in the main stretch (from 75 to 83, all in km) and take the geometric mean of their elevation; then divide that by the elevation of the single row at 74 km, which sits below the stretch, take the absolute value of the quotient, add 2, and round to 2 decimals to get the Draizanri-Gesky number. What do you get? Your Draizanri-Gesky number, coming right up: 3.04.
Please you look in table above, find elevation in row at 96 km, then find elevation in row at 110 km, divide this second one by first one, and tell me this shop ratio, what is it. 0.82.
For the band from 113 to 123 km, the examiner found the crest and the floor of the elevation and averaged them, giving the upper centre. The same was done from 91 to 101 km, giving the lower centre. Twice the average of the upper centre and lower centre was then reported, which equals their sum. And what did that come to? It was 49.2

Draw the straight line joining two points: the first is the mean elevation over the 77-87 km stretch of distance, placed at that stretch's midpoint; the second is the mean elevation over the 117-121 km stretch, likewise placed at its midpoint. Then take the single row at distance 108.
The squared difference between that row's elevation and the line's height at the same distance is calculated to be 12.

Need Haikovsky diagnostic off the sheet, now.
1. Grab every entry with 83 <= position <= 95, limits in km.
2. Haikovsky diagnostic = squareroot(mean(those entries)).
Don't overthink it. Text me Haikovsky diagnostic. 5.35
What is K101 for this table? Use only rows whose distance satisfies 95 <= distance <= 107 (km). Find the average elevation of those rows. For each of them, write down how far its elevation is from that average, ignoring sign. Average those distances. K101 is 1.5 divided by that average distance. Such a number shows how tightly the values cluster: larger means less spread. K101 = 1.9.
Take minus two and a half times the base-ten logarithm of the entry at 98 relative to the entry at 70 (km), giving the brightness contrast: -0.21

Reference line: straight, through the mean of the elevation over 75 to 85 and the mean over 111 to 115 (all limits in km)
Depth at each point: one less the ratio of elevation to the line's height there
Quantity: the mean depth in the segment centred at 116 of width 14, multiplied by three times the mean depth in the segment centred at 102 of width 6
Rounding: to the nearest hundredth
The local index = -0.04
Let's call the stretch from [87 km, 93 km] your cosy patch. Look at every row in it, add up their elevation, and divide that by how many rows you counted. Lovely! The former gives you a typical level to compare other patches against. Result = 29.2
